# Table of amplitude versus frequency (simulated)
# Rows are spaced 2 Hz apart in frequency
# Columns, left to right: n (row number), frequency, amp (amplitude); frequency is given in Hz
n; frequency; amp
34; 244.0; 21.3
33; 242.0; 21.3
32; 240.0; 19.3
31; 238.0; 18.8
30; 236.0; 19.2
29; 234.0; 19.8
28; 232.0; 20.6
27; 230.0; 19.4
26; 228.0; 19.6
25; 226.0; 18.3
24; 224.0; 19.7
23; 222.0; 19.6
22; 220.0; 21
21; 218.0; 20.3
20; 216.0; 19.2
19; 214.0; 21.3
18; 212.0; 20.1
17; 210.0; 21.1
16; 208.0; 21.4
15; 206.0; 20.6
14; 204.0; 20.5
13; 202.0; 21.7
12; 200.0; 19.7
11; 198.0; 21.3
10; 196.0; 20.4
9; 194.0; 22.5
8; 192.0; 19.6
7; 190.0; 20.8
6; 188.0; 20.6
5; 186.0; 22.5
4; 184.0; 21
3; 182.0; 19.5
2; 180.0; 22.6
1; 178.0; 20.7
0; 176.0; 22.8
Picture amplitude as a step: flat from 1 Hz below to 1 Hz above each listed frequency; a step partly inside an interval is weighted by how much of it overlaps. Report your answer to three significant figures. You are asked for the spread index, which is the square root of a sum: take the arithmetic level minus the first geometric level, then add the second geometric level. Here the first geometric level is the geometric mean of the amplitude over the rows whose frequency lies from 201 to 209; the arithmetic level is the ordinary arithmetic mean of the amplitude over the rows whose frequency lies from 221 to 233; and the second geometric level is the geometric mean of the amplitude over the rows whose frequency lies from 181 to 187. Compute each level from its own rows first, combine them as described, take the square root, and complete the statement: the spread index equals 4.41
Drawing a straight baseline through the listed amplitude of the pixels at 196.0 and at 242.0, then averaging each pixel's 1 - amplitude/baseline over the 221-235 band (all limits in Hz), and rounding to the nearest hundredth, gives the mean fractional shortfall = 0.07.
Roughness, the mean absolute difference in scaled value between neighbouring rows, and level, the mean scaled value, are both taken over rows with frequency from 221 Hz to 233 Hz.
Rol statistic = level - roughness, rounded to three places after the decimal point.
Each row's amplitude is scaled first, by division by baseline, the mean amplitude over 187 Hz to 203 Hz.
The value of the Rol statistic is 0.898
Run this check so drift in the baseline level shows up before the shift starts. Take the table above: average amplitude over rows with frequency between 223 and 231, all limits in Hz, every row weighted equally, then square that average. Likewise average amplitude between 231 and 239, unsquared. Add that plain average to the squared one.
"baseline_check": 390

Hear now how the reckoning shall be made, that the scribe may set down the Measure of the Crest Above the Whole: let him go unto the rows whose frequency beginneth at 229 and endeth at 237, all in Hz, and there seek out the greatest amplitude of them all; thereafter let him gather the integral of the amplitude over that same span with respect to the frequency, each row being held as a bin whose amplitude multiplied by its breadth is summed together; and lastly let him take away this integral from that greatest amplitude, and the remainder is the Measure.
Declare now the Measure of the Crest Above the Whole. -137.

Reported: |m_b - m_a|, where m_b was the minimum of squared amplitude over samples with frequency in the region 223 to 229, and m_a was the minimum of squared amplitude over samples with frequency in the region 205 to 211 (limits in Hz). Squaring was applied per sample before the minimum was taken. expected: 89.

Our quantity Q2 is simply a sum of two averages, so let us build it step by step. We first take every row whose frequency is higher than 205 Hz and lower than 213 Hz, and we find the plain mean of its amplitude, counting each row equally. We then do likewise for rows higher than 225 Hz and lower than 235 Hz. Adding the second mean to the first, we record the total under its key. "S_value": 40.3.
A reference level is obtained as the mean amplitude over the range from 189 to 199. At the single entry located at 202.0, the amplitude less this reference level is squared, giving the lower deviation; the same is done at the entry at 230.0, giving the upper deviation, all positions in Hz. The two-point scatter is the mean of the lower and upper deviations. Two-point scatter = 1.46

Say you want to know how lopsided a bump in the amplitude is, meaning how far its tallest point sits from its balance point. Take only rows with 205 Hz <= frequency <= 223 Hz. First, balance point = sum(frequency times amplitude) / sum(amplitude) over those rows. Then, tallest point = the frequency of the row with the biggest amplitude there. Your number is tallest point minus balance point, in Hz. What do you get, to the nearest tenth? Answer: -5.9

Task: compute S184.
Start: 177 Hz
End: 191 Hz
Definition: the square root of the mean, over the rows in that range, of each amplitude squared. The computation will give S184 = 21.1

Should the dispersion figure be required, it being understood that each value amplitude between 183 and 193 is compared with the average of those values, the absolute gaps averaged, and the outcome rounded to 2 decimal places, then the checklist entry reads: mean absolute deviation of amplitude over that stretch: 0.68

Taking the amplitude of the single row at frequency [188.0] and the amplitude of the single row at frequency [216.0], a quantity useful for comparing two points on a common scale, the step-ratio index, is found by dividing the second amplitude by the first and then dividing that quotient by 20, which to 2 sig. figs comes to 0.047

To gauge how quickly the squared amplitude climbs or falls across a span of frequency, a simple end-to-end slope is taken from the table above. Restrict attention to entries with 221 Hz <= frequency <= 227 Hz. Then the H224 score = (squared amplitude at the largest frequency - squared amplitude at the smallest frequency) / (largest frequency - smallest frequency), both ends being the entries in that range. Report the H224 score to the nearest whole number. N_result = -12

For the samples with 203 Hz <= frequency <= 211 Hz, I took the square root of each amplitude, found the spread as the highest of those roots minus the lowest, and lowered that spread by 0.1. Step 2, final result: 0.00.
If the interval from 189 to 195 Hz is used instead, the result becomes 0.22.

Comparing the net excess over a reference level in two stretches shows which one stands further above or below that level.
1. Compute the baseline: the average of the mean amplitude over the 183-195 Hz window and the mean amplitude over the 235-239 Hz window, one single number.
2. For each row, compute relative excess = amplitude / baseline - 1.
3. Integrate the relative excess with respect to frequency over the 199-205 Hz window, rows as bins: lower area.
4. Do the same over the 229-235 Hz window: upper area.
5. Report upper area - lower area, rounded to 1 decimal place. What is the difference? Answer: -0.2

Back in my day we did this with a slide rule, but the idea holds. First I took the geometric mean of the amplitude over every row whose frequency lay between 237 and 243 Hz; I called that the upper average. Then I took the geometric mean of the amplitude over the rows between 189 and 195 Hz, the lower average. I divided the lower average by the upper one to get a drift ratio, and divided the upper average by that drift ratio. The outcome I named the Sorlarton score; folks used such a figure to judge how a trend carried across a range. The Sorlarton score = 18.7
